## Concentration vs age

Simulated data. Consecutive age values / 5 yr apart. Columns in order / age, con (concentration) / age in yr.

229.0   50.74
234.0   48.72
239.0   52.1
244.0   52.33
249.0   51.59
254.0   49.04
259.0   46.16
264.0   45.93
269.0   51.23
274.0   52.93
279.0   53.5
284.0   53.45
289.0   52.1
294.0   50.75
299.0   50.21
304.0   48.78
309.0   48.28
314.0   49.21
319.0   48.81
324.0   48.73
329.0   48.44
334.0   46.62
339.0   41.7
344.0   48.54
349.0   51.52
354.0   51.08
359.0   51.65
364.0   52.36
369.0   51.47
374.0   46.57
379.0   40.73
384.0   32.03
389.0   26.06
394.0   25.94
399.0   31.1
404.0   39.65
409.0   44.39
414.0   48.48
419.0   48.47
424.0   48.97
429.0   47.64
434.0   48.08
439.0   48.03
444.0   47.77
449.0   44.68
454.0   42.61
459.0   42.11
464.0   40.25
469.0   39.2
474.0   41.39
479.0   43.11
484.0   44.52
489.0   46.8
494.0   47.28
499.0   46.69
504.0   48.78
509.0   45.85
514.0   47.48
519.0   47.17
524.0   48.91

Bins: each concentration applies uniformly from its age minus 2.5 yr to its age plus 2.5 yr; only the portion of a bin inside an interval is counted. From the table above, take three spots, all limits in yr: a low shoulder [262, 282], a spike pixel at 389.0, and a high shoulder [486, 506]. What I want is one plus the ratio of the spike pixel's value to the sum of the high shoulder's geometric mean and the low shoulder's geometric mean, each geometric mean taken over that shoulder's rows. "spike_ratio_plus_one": 1.27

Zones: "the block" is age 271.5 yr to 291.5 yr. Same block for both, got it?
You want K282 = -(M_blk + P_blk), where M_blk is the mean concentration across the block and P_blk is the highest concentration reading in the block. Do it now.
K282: -106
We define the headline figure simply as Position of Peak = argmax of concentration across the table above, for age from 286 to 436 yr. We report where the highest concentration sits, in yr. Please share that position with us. 364.0 yr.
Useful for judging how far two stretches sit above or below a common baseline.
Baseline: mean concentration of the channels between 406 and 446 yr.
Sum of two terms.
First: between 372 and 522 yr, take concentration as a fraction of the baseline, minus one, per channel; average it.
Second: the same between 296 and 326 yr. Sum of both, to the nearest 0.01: -0.07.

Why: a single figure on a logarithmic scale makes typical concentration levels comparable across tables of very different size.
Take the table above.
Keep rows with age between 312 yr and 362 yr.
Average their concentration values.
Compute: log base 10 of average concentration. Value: 1.687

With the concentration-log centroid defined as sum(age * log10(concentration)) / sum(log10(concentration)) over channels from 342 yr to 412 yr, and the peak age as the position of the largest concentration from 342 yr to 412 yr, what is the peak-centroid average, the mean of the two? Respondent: 369.8 yr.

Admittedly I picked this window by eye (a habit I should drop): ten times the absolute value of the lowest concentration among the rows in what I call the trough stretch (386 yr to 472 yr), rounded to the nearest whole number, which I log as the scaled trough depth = 259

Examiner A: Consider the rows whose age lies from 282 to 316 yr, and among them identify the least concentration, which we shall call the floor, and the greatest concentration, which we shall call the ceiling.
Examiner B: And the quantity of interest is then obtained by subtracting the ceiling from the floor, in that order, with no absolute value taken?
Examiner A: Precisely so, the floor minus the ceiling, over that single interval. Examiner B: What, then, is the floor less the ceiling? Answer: -5.2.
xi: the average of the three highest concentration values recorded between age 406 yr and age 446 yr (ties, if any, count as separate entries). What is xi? 48.6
